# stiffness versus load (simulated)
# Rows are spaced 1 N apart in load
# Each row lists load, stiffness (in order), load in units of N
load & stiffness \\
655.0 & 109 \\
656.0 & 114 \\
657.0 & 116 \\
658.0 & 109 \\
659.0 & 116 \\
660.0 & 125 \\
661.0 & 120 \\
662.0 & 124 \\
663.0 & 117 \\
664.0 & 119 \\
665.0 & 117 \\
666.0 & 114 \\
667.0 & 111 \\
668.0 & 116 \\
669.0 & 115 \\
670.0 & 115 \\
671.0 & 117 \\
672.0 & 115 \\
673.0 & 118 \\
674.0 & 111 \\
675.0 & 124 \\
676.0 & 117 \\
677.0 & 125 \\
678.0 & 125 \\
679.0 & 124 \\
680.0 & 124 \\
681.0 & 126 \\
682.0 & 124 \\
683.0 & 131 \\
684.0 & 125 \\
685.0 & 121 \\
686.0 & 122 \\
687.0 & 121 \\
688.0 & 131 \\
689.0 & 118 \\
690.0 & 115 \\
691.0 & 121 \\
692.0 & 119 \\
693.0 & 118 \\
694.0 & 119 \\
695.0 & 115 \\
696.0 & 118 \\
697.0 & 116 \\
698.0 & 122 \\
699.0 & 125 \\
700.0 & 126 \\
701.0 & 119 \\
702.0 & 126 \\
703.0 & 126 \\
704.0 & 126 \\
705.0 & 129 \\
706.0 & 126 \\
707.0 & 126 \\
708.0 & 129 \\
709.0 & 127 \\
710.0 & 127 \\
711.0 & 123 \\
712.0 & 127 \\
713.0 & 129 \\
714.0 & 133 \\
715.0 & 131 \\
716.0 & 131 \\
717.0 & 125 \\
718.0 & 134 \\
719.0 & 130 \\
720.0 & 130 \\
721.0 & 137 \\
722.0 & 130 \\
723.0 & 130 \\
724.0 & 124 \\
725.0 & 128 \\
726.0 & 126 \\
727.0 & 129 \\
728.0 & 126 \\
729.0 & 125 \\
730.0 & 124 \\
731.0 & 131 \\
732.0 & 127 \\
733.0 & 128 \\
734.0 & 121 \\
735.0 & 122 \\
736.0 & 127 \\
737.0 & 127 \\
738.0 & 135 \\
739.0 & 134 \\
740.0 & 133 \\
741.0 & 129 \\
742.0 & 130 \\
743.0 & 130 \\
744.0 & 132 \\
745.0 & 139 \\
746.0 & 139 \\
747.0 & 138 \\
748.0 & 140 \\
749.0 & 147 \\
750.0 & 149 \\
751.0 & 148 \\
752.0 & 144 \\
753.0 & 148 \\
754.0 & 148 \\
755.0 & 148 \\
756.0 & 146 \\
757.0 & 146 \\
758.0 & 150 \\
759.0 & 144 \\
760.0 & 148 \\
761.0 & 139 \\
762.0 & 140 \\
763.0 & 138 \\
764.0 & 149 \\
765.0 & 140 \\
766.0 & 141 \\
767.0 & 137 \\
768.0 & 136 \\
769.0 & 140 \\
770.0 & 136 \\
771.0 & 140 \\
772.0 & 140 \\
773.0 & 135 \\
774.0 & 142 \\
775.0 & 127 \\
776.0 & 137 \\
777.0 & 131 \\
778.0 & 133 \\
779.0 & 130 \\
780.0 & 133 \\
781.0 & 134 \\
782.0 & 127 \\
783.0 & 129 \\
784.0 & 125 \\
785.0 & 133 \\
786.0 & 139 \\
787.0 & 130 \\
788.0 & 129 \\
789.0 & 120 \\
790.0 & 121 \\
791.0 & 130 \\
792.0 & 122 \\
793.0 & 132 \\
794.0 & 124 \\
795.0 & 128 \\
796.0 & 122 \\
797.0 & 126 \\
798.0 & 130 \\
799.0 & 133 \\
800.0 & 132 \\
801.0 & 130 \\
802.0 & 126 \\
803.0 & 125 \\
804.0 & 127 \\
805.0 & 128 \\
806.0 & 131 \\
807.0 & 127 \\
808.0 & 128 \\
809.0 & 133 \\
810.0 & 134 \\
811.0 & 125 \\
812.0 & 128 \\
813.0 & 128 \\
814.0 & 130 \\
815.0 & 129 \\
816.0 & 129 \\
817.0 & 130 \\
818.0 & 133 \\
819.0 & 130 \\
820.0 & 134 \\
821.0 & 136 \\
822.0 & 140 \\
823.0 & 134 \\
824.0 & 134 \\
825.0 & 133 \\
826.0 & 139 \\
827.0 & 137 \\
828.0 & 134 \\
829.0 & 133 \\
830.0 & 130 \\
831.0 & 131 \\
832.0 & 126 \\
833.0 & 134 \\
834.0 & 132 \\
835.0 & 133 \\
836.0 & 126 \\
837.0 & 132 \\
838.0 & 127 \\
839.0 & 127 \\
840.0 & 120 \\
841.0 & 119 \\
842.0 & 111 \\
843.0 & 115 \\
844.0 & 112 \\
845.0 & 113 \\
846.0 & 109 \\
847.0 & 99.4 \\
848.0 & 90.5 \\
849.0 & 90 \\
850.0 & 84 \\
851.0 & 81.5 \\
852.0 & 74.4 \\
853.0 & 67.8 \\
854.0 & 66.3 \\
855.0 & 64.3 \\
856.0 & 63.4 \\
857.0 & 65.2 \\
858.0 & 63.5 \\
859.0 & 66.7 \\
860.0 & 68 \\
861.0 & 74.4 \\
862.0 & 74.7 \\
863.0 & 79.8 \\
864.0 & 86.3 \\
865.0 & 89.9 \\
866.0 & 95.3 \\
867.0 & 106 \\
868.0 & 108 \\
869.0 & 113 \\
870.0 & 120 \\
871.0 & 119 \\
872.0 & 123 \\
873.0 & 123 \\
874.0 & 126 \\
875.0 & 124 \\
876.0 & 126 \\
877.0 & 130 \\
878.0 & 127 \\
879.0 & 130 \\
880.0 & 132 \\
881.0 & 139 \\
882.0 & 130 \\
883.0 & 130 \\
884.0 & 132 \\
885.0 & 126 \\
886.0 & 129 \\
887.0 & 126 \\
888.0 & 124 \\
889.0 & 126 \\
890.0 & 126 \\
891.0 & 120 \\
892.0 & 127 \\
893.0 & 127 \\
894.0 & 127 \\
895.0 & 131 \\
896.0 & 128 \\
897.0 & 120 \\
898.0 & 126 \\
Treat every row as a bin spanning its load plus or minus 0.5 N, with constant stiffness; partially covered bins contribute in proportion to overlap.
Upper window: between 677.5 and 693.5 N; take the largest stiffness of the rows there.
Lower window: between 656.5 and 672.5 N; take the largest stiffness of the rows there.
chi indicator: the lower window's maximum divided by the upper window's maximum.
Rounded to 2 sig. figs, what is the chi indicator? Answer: 0.95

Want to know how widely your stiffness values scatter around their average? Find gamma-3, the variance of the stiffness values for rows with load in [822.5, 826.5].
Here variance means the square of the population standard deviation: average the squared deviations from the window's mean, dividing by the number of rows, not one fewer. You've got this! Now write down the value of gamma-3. 5.5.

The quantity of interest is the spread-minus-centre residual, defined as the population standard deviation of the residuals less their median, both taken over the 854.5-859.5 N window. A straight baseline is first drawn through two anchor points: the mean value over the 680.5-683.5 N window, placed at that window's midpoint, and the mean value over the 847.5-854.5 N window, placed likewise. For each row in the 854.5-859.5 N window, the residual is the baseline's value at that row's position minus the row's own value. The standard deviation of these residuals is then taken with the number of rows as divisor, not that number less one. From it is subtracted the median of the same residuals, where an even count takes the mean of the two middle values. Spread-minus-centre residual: -12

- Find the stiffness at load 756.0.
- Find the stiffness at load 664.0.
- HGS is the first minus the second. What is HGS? 27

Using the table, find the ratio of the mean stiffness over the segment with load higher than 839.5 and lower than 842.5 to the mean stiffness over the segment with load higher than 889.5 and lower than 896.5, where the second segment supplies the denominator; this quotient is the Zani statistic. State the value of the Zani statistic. 0.92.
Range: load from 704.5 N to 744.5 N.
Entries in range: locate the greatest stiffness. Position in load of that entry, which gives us 721.0 N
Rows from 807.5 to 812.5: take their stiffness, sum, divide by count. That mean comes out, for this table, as 130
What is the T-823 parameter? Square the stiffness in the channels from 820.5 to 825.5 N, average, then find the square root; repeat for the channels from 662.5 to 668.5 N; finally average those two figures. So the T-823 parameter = 126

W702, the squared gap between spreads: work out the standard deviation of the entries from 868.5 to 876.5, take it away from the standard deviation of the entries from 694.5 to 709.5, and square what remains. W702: 0.1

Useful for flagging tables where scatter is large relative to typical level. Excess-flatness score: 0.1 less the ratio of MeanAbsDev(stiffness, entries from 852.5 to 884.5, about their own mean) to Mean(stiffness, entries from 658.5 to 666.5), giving -0.11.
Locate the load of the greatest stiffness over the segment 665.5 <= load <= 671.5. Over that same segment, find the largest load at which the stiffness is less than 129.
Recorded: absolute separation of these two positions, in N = 0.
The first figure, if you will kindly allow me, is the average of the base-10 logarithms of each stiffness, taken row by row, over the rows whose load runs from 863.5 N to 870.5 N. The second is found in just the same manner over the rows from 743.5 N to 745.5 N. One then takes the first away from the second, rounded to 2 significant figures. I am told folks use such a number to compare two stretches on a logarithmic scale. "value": 0.12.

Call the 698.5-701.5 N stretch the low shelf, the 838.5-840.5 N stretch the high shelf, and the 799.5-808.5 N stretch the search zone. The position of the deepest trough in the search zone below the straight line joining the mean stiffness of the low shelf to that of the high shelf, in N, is 803.0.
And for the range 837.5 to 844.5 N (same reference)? 842.0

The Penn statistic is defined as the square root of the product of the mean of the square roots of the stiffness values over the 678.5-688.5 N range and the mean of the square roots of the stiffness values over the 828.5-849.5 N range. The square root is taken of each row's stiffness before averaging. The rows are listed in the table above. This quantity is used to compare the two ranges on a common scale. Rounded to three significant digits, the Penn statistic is 11.0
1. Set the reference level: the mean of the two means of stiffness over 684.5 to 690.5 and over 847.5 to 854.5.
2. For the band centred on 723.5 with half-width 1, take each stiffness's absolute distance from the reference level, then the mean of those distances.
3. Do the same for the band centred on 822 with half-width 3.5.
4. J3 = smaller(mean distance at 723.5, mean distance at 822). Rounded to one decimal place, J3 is 26.7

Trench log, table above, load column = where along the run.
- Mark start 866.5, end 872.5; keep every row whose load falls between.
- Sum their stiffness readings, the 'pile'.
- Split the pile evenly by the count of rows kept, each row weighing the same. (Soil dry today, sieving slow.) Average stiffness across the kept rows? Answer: 115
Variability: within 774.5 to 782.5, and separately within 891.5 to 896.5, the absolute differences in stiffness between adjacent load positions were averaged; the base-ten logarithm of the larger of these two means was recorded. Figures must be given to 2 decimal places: 0.66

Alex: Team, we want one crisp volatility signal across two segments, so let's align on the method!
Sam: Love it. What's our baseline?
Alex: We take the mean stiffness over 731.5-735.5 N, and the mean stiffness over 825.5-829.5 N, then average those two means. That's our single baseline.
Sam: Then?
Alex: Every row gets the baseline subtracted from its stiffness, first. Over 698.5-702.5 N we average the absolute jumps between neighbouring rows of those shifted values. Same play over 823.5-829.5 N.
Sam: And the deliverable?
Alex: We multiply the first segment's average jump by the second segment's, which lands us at 13.0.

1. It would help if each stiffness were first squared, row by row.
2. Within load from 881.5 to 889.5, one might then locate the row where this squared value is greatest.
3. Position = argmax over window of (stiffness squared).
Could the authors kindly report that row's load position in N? 884.0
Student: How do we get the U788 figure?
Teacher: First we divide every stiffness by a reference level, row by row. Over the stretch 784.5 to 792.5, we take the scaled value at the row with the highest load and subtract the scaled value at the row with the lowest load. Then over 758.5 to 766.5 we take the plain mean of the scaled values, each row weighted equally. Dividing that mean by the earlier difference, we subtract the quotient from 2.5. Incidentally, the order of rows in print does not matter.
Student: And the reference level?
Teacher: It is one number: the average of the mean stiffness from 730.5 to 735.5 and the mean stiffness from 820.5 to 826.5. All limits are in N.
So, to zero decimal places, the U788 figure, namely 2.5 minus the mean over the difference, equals 15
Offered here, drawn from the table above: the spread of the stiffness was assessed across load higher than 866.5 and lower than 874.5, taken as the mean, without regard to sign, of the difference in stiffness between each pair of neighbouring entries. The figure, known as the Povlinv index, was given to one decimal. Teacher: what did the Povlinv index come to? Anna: 3.1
